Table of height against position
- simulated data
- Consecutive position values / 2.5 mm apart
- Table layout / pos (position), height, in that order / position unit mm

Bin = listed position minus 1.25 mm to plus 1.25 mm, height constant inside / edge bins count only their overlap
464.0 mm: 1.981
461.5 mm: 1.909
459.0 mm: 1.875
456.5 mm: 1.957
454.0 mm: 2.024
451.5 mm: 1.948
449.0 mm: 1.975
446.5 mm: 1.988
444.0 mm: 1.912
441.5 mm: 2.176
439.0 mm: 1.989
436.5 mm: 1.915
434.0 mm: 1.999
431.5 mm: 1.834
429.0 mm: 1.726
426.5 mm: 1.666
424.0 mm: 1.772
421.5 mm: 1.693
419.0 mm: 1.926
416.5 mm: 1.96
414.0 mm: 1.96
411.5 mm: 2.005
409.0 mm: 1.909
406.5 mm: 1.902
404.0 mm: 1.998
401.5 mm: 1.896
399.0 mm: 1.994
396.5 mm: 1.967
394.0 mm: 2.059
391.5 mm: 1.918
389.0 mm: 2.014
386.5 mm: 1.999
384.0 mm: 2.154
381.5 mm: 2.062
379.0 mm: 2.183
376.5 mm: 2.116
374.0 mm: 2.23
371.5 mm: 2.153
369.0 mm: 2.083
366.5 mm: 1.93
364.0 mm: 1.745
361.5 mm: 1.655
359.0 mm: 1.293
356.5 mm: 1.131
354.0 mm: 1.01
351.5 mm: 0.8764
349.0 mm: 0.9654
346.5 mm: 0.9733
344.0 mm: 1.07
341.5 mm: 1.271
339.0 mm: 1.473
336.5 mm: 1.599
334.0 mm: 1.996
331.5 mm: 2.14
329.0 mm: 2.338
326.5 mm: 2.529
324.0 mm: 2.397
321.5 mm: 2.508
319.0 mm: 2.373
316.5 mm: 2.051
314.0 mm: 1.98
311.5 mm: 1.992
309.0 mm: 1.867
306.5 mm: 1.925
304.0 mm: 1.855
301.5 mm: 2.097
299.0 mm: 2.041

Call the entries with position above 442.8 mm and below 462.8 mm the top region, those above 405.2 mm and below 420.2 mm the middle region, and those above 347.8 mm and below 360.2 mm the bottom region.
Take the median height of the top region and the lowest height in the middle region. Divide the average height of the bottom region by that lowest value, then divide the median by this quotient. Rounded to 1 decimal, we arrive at 3.5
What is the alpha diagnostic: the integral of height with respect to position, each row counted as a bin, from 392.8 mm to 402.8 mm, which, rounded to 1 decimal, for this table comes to 19.8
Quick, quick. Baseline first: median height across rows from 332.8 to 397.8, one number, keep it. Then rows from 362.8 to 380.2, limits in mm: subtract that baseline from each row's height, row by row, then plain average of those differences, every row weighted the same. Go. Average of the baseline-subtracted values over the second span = 0.14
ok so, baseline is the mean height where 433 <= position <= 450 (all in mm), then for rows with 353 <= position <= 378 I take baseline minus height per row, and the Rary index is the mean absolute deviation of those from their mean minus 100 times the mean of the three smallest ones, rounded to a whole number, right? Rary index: 18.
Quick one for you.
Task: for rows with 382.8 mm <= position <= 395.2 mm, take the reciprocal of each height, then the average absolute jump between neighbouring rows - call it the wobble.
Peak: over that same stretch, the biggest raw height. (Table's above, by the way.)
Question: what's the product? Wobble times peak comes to 0.054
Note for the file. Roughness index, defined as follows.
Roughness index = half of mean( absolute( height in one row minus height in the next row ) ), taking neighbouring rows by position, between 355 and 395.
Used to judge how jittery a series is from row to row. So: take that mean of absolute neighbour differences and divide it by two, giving 0.063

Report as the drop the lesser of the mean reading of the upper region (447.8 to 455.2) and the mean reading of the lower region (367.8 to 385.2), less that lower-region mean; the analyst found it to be -0.16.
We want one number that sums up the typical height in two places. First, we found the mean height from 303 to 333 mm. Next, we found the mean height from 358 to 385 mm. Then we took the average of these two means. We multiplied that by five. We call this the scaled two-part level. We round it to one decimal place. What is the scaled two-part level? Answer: 10.3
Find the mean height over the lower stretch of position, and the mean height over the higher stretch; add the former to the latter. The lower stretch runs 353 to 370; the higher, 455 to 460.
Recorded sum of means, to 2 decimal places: 3.47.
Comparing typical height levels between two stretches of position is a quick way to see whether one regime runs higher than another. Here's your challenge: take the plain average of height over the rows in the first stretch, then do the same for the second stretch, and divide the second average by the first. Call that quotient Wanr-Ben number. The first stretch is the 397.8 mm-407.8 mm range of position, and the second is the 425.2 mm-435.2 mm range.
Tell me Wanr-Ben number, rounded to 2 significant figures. 0.93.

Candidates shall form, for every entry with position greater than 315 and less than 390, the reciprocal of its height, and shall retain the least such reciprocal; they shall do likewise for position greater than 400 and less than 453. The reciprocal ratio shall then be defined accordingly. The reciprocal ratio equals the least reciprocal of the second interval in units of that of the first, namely 1.162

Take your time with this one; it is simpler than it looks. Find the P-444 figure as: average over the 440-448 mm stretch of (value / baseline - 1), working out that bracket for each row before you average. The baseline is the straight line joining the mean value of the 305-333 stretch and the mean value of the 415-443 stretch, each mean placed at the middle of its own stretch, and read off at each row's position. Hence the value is 0.10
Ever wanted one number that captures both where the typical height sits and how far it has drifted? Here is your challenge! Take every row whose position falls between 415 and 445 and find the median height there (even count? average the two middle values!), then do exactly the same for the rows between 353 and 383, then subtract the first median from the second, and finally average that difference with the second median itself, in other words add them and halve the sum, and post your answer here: 1.0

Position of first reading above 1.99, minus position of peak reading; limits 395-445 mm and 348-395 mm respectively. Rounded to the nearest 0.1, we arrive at 25.0 mm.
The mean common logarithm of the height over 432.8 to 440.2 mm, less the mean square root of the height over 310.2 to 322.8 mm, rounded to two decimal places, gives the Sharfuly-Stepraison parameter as -1.18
